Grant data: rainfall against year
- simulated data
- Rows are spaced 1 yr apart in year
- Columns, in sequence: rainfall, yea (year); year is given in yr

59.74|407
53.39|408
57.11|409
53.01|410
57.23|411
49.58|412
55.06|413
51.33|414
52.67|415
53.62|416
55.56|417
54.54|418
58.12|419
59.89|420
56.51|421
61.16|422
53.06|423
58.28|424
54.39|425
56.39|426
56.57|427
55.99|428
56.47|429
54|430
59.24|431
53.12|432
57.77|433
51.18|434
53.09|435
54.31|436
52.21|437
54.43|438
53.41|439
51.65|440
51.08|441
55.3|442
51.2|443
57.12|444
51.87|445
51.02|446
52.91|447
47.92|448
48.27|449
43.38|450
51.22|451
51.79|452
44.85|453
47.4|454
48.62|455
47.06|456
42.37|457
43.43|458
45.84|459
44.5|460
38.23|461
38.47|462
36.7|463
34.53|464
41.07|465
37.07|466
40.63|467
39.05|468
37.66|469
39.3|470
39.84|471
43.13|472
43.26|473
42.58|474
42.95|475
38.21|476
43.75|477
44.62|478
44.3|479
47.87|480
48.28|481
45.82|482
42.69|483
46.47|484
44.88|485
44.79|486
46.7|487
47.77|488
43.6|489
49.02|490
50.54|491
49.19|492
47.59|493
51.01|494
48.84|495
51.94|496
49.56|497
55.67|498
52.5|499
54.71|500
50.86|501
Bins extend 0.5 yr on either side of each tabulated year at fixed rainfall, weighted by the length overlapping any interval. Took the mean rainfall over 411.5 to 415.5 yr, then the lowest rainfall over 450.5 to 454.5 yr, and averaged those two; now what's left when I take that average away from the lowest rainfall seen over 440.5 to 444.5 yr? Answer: 2.6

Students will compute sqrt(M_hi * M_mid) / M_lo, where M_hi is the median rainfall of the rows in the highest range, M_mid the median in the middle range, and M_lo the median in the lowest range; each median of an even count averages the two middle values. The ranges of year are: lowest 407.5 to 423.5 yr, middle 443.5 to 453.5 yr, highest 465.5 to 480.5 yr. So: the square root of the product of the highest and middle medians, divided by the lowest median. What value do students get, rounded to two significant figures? 0.85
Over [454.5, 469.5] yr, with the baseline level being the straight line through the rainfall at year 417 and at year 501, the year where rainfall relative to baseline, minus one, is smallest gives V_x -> 464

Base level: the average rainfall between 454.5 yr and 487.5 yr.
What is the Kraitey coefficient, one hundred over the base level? 2.3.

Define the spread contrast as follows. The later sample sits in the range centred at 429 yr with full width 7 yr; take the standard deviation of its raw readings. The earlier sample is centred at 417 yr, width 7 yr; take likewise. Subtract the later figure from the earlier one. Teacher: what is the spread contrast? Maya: 1.0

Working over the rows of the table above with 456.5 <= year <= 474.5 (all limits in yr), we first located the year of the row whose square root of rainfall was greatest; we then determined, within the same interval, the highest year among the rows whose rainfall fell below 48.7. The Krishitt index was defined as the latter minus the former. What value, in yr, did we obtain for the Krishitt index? 15 yr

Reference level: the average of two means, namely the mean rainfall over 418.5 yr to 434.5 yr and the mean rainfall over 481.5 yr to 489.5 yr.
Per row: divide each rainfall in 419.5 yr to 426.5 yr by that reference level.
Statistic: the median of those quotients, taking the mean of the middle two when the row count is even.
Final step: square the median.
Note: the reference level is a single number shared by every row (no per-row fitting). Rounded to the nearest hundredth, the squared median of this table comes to 1.23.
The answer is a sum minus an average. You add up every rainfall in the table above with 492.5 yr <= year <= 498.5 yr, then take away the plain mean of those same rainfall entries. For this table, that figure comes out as 254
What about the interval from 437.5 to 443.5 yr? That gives 264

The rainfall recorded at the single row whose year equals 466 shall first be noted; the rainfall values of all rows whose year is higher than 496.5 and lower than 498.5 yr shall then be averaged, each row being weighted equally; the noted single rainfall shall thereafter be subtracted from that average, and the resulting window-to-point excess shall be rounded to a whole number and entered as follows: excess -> 16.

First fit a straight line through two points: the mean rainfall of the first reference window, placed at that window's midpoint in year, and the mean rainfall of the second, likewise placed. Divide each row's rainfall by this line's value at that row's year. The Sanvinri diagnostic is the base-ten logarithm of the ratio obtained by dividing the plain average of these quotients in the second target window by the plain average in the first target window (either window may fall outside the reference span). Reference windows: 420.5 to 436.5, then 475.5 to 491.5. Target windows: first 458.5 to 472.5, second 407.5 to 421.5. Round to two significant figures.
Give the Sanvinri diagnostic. 0.064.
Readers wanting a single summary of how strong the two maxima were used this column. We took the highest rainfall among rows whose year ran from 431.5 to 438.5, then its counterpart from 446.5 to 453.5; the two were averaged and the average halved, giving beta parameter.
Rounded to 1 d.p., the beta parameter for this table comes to 27.7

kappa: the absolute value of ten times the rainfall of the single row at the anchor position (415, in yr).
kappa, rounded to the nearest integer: 527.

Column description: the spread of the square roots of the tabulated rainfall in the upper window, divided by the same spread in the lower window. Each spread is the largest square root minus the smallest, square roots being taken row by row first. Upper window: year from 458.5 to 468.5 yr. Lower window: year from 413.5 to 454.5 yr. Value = 0.72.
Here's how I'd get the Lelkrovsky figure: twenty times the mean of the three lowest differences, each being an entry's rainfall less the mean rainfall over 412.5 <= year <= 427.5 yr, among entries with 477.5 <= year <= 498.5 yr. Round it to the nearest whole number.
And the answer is -246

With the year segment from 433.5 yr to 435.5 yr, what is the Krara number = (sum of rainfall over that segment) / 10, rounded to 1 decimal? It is 10.4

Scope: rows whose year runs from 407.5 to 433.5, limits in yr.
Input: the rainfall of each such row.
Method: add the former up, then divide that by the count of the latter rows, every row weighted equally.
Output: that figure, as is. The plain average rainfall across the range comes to 56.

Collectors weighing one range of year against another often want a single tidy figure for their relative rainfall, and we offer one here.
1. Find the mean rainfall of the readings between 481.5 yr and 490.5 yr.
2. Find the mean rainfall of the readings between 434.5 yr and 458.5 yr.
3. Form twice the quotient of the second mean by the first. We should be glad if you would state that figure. 2.20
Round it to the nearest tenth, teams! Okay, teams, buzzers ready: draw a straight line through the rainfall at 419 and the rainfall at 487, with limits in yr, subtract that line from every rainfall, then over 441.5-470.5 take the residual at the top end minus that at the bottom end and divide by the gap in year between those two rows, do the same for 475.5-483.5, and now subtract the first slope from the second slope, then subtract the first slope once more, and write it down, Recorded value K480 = 1.6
